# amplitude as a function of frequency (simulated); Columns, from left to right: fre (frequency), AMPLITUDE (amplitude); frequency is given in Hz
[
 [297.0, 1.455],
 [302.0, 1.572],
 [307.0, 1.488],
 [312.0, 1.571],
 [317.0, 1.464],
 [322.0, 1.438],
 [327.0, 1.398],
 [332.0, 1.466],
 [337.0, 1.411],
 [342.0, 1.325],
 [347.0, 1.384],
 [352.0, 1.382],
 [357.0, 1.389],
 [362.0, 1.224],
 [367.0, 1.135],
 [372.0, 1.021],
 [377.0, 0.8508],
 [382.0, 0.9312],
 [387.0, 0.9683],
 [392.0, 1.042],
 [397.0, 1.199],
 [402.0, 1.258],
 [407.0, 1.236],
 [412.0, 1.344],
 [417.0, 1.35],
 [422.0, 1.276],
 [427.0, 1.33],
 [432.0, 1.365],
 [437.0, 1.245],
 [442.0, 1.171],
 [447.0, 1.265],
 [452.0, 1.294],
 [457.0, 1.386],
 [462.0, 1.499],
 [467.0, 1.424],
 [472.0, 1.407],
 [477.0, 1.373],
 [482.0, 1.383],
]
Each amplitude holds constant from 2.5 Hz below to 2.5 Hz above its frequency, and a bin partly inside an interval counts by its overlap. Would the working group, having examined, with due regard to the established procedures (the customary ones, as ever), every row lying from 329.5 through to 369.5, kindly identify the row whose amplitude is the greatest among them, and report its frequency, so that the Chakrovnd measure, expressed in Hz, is 332.0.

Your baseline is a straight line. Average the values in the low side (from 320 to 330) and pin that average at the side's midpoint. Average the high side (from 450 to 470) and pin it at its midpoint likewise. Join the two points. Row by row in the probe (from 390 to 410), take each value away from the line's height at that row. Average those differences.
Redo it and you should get 0.22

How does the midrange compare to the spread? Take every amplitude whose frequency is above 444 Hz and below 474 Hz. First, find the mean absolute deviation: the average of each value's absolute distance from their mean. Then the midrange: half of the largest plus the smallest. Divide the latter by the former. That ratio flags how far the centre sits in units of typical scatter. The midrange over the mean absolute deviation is 20.8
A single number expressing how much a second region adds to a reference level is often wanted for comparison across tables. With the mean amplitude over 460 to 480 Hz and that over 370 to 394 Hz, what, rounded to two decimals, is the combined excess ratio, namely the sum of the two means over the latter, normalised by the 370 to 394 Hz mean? 2.48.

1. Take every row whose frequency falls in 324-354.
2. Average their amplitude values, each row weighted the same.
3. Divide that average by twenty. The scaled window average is 0.070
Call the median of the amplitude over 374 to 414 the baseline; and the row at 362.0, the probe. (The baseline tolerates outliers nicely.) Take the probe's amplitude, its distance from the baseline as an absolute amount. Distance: 0.10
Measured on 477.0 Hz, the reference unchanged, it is 0.25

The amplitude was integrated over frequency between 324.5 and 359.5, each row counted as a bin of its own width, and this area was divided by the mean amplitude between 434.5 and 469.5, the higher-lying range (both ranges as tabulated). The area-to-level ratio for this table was 36.8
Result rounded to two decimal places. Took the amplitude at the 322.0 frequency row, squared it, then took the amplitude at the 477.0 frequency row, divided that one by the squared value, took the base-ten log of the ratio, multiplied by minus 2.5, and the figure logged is 0.44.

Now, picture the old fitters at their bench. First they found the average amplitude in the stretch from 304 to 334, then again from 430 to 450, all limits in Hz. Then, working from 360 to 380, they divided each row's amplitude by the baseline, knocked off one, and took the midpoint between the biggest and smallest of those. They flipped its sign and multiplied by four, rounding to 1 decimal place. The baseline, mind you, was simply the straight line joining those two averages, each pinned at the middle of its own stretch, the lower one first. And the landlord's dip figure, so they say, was 1.0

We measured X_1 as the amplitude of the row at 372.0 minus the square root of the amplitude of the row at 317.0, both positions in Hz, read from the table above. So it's -0.2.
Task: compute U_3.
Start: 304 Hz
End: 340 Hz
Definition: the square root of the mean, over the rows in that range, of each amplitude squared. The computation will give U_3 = 1.46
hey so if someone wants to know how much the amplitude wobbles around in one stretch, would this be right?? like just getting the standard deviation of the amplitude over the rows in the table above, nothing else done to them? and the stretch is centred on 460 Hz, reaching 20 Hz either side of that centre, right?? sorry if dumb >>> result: 0.10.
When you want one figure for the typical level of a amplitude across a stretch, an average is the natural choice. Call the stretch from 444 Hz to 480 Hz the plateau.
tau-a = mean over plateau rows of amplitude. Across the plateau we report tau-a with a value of 1.38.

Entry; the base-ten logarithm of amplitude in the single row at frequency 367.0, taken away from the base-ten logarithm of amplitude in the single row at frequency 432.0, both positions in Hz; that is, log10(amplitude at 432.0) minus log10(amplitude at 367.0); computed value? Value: 0.08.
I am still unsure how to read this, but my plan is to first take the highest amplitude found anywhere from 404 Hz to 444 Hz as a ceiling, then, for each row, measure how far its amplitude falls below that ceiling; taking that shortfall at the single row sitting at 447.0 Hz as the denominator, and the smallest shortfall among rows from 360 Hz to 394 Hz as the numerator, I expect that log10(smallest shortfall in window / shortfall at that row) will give 0.15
